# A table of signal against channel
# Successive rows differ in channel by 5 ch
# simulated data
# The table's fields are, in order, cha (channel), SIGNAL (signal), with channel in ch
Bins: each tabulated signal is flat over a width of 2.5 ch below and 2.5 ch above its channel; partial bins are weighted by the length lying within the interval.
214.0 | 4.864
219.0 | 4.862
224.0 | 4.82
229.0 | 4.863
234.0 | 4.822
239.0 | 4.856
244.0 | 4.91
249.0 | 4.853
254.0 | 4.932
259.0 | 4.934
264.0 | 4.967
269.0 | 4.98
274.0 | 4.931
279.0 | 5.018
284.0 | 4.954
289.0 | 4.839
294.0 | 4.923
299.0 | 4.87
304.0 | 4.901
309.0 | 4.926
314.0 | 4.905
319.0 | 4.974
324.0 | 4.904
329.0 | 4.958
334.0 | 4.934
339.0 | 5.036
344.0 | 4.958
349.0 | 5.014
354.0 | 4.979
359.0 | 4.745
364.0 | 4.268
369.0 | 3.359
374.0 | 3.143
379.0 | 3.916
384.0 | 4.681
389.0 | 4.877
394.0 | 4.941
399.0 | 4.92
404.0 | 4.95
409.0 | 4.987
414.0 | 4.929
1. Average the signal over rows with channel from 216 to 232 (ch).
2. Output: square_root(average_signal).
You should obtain 2.20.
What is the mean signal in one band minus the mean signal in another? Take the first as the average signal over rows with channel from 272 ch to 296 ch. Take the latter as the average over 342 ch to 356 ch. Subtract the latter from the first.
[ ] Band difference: -0.05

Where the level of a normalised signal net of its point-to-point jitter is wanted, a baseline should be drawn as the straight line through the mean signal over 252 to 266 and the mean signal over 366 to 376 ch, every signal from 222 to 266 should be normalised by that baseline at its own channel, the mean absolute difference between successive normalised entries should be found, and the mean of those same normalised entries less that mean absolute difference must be 0.93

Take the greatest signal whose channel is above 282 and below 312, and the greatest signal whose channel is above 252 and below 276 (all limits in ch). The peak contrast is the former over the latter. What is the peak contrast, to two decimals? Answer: 0.99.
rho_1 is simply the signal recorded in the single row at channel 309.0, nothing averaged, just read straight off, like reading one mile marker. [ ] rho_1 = 4.926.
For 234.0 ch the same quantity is 4.822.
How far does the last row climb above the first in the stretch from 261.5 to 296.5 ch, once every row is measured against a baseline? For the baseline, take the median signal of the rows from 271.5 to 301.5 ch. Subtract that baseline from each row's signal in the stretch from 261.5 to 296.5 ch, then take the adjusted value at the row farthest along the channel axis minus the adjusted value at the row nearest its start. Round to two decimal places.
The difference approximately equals -0.04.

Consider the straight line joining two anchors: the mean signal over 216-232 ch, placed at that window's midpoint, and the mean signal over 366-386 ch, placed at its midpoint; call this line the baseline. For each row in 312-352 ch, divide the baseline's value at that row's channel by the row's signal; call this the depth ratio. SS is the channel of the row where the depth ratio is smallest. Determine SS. 349.0 ch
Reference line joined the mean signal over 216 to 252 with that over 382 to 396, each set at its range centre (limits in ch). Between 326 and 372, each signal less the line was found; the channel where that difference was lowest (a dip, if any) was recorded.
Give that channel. 369.0 ch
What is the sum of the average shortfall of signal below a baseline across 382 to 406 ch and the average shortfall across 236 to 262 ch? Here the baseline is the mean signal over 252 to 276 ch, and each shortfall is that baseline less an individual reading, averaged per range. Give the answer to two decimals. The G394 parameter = 0.13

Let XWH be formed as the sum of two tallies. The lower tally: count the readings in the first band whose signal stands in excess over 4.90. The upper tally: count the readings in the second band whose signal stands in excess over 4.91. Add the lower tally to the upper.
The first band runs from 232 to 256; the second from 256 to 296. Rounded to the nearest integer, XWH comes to 9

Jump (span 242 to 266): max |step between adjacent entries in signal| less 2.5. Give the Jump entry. -2.42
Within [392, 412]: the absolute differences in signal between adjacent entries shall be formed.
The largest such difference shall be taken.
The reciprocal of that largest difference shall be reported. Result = 27.0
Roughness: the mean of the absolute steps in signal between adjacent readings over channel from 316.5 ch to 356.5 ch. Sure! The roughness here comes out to 0.060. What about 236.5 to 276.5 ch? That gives 0.041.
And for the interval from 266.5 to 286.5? 0.067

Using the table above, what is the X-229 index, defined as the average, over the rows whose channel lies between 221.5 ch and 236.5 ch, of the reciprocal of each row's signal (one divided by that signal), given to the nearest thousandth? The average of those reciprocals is 0.207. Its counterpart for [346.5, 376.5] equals 0.244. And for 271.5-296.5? 0.203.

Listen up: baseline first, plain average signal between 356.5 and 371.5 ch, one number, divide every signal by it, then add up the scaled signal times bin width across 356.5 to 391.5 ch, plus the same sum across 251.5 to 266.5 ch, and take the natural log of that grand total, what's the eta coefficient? 4.0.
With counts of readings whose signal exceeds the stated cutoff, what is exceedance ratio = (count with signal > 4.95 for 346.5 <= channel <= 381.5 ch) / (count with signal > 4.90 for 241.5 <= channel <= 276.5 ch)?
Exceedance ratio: 0.33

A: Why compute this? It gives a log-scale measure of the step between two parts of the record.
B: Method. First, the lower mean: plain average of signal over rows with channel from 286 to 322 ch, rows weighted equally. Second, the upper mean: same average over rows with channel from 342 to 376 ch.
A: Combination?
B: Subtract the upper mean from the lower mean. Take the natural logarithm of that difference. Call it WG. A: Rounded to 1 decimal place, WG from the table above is -0.6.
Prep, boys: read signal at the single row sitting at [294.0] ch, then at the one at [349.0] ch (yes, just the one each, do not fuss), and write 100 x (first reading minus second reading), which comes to -9.1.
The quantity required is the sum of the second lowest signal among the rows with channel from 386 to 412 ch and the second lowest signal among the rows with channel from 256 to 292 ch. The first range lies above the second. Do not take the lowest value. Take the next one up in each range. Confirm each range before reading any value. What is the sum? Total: 9.9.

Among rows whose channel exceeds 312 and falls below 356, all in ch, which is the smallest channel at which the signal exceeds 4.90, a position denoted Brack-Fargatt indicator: 314.0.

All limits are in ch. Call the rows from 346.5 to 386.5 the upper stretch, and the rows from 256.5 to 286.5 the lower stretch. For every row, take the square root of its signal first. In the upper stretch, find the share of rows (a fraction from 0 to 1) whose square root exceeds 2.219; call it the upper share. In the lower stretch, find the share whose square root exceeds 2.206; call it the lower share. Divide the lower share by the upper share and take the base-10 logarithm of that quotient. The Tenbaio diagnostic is 0.60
